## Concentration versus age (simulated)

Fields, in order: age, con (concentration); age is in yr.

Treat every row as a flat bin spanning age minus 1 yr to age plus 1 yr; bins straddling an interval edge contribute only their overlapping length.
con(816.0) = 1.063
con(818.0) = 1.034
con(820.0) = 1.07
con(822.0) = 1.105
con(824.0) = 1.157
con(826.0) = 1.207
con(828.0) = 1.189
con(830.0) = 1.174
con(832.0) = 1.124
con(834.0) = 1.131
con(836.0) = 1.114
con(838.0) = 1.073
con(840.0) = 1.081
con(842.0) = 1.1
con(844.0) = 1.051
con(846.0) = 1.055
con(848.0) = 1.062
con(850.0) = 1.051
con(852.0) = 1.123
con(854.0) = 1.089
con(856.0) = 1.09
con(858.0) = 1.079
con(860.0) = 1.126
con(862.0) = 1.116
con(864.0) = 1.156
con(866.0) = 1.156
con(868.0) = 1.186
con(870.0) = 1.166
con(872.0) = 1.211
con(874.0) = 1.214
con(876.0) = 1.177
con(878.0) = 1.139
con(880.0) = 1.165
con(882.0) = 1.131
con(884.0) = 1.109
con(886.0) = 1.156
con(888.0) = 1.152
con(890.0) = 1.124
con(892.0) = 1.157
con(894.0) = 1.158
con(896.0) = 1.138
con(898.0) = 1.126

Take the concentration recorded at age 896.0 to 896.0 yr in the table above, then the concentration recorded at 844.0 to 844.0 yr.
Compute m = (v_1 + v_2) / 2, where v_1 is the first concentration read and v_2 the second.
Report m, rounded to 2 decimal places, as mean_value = 1.09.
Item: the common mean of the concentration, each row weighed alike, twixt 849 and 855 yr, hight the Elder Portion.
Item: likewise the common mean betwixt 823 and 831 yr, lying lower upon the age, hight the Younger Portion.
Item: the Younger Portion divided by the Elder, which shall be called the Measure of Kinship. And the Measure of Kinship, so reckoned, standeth 1.09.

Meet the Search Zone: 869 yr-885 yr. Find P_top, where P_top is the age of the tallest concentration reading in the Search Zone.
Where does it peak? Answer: 874.0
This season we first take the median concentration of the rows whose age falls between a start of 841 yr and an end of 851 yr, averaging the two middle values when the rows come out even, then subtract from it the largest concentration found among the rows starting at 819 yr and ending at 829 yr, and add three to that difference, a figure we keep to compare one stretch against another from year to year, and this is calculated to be 2.85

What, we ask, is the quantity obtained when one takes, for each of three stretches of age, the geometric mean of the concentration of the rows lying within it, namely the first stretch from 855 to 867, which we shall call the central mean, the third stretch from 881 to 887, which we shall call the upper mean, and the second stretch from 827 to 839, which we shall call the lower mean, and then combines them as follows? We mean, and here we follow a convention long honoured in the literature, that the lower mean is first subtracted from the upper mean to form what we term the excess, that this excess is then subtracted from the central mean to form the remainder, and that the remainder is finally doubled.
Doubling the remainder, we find 2.24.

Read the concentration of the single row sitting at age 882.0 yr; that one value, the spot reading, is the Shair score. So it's 1.131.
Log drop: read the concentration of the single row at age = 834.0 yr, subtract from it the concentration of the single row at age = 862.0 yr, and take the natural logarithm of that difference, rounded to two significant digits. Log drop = -4.2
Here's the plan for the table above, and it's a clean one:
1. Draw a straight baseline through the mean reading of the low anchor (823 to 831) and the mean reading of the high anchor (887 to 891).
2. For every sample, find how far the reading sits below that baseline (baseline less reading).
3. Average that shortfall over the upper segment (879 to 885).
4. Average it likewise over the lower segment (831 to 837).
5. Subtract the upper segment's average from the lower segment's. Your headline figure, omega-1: 0.046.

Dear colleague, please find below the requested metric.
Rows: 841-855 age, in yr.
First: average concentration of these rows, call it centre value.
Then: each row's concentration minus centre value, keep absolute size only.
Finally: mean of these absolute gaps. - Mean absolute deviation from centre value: 0.024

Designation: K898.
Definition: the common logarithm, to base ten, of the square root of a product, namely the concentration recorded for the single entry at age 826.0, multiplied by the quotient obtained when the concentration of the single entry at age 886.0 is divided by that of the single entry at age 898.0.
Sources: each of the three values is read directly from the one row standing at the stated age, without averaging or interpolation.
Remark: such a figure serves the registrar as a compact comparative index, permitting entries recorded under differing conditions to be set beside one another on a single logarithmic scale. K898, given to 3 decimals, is 0.047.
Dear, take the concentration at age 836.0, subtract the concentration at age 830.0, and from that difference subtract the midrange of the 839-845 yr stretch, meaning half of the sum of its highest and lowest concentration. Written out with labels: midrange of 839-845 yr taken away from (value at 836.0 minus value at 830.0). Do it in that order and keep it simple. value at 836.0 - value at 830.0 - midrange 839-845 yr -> -1.14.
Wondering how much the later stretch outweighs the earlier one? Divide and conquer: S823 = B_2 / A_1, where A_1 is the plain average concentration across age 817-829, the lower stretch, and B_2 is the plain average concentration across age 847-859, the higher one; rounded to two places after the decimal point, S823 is 0.96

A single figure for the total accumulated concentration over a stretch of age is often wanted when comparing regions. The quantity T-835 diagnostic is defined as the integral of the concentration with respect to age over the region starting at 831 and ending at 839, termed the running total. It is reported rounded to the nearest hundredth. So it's 8.88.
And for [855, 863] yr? 8.82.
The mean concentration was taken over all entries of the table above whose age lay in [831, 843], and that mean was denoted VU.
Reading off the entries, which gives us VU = 1.104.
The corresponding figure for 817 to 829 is 1.127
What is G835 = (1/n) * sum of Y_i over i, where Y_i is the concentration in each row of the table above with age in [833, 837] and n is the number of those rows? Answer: 1.12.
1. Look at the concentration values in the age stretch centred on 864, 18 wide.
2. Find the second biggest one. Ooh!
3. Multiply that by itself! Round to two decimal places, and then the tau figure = 1.41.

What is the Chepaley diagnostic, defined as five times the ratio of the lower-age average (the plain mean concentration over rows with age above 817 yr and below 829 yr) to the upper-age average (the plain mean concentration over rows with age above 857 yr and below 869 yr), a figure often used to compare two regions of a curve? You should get 5.0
